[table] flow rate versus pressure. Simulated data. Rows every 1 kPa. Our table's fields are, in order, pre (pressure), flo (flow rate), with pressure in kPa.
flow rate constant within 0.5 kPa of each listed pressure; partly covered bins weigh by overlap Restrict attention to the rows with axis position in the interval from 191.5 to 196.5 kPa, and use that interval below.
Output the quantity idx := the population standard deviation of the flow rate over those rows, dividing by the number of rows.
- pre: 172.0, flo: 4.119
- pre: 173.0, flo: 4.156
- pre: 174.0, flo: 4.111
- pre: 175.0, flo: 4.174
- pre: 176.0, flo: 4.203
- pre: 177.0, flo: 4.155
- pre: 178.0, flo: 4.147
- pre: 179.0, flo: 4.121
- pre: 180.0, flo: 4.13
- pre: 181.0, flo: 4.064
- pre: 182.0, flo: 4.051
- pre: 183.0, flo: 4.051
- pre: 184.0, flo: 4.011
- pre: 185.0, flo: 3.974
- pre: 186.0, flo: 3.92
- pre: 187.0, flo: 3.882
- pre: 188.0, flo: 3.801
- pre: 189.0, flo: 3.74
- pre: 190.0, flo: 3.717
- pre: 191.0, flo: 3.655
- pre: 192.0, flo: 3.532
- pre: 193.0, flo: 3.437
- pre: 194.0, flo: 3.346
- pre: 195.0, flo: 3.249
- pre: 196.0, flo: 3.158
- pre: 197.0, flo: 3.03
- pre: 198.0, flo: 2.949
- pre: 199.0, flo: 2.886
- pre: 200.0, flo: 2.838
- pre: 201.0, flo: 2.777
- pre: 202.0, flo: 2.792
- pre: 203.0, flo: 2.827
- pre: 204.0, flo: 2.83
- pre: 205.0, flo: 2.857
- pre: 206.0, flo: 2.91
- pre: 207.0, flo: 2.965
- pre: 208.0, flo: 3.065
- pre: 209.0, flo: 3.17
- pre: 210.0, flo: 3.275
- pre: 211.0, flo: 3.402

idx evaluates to 0.13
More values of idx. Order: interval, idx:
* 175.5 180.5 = 0.03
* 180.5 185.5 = 0.03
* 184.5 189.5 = 0.08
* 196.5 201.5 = 0.09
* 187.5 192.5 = 0.09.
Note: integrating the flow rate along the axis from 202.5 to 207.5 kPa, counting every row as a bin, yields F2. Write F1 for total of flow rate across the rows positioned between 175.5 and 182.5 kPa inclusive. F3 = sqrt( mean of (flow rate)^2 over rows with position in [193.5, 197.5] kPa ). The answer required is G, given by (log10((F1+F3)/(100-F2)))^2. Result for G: 0.2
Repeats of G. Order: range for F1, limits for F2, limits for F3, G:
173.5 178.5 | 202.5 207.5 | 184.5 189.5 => 0.3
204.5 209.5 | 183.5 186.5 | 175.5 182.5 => 0.4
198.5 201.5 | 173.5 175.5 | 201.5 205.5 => 0.8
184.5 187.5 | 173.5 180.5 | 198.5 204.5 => 0.5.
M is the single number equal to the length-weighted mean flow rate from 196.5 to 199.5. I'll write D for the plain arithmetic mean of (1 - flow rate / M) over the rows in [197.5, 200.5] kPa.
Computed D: 0.02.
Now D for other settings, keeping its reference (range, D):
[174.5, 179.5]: -0.41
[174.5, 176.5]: -0.42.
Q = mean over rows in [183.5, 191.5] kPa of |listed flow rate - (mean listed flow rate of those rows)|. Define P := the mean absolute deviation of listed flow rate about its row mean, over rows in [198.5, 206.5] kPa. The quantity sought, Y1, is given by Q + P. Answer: 0.14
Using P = 0.03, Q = 0.11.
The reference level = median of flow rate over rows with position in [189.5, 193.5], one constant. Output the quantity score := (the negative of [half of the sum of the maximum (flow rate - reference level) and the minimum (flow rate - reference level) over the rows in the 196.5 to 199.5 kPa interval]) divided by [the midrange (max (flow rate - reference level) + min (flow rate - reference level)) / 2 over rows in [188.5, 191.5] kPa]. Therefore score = 6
